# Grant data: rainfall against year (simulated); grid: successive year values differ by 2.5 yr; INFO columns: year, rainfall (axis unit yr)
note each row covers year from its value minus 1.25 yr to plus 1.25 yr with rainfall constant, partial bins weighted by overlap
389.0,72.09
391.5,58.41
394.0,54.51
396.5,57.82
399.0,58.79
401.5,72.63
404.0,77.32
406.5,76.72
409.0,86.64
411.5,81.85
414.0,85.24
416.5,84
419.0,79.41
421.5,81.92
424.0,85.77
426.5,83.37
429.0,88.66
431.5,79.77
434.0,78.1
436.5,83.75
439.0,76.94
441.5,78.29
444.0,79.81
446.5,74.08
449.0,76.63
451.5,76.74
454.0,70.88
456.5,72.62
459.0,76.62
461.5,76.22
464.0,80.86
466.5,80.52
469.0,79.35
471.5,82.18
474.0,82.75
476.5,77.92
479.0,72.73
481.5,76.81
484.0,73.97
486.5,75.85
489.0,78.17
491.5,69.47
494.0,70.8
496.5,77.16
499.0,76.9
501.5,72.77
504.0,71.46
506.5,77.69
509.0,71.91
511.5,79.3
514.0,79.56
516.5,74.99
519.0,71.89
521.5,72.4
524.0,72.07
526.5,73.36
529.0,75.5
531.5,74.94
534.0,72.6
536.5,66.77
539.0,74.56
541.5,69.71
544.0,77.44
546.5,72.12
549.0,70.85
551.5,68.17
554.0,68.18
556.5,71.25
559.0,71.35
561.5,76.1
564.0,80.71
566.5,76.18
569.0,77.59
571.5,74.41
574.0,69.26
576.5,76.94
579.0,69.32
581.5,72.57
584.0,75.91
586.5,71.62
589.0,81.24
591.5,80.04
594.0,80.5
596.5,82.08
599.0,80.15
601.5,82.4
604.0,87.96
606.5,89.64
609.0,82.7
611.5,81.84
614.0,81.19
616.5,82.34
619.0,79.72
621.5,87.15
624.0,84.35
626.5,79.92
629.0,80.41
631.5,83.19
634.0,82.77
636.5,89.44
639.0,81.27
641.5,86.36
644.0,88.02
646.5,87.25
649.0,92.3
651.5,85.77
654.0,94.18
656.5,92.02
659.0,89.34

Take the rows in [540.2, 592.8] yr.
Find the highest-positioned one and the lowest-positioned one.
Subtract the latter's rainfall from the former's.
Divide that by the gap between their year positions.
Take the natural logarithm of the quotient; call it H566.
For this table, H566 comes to -1.6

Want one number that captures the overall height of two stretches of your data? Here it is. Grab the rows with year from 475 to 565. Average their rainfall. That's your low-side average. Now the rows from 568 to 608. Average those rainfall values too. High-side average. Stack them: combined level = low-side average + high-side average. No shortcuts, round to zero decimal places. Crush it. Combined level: 152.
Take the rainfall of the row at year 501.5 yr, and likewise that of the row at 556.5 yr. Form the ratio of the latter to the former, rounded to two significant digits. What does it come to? 0.98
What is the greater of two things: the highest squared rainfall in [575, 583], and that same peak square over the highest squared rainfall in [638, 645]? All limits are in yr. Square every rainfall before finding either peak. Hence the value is 5920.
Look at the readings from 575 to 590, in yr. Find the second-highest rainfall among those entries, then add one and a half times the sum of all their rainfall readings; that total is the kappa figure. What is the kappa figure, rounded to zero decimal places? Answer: 748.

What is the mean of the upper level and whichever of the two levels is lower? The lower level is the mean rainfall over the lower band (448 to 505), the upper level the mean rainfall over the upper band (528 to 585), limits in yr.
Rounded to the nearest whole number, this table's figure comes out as 73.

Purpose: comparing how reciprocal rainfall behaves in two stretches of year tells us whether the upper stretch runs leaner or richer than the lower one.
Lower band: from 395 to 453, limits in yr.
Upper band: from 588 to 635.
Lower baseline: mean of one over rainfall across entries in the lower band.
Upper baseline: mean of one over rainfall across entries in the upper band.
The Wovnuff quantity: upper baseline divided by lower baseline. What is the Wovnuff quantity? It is 0.94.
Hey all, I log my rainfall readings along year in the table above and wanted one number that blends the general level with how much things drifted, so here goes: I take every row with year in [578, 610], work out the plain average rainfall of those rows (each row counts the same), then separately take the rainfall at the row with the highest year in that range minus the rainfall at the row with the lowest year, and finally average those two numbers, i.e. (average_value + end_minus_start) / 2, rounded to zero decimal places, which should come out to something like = 47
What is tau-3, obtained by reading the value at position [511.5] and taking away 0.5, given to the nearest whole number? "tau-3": 79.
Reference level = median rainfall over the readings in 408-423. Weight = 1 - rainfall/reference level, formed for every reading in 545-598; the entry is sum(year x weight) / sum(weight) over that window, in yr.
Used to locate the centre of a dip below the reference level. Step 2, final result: 566.6 yr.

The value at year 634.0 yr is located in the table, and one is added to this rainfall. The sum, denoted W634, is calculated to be 84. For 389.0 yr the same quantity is 73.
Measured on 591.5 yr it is 81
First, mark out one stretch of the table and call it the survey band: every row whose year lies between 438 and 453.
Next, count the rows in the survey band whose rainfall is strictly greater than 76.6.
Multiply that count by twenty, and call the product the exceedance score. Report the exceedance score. 100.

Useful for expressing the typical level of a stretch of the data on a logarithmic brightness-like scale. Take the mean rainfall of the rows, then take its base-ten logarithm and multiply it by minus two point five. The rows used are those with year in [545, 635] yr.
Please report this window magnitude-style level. -4.73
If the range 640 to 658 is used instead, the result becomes -4.88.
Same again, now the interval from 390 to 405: -4.50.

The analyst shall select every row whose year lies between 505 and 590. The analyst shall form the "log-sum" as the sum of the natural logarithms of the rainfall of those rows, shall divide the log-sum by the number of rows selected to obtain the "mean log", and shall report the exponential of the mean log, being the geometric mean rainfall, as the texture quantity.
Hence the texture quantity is 74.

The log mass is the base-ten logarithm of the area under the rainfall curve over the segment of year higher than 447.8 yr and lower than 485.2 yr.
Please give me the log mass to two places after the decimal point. 3.46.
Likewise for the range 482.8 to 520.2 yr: 3.45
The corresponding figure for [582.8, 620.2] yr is 3.48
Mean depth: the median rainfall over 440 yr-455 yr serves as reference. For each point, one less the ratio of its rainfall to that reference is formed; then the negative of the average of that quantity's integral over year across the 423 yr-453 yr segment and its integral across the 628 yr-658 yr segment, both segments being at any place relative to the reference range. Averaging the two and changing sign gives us 2.7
